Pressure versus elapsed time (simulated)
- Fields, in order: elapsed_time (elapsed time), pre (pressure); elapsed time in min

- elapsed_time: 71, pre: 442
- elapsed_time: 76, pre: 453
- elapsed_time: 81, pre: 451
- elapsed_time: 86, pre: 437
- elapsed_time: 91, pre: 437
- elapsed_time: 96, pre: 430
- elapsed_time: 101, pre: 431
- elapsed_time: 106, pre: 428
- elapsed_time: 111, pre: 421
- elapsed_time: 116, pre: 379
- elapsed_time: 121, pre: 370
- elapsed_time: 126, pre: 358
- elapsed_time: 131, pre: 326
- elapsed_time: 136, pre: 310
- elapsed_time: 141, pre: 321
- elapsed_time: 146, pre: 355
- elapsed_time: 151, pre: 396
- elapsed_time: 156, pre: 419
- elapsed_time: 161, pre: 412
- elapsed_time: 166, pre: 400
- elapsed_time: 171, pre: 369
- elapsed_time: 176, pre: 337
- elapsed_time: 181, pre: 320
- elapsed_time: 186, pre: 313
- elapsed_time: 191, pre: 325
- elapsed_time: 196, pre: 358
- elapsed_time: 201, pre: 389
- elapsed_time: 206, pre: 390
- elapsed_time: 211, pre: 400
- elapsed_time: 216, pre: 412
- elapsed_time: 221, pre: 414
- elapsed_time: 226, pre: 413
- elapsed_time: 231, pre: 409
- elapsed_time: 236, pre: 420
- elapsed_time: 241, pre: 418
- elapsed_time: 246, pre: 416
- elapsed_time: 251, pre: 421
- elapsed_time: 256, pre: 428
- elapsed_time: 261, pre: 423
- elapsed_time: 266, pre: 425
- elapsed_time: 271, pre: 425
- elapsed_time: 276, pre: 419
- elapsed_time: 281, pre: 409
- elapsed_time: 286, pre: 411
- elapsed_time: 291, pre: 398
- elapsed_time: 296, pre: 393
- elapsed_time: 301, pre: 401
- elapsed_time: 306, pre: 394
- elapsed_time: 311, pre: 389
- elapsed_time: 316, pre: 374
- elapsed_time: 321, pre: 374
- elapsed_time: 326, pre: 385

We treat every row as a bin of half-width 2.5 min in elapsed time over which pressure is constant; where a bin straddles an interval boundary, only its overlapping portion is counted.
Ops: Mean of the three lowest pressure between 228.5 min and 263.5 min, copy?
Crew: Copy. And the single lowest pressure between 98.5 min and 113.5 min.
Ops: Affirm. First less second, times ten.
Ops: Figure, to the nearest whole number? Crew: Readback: -67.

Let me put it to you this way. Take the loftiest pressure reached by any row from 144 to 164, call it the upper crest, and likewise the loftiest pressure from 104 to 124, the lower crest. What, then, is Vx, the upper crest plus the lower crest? 847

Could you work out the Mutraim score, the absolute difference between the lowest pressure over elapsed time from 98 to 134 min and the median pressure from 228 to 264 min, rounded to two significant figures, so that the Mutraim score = 94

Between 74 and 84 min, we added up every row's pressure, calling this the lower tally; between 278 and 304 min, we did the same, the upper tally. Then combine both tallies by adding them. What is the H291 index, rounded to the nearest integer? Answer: 2916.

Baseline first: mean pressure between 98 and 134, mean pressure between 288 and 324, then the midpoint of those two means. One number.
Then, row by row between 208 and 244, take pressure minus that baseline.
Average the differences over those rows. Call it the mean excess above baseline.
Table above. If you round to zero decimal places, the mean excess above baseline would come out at 24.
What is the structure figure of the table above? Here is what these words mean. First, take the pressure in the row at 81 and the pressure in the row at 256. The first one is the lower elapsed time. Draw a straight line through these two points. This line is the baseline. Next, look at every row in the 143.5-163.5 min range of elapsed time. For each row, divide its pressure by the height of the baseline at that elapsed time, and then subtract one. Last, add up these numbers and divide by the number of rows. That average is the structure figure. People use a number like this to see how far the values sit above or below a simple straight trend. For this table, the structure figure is -0.104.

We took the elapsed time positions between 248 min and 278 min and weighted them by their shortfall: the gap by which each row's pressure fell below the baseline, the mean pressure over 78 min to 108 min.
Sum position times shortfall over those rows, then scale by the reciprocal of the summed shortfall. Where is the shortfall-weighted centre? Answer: 264.1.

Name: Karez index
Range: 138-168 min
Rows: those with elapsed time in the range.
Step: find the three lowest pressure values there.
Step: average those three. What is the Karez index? 357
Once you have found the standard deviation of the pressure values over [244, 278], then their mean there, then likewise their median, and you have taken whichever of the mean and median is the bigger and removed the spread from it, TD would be 419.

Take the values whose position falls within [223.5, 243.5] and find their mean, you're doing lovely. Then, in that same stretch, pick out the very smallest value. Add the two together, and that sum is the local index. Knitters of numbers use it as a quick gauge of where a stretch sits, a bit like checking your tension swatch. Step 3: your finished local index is 824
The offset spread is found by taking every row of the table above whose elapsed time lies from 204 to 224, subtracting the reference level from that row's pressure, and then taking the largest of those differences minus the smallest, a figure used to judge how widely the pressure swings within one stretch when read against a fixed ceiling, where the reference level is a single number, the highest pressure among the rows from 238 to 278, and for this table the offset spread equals 24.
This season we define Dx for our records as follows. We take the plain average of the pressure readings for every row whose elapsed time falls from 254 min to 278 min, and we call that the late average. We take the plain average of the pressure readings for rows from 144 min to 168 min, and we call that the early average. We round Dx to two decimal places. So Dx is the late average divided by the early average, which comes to 1.07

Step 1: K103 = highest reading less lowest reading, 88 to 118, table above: 58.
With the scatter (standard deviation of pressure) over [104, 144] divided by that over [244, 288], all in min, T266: 7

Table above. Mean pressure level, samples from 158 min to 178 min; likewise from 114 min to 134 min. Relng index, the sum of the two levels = 738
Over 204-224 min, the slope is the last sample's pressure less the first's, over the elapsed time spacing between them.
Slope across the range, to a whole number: 2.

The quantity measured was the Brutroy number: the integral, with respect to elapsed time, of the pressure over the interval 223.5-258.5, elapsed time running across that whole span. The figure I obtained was 14625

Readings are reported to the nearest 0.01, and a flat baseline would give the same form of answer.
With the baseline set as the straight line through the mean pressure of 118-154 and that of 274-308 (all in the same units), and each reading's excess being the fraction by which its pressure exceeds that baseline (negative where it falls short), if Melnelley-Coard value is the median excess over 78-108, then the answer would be 0.30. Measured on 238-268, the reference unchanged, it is 0.08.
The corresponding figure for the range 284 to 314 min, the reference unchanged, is -0.02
